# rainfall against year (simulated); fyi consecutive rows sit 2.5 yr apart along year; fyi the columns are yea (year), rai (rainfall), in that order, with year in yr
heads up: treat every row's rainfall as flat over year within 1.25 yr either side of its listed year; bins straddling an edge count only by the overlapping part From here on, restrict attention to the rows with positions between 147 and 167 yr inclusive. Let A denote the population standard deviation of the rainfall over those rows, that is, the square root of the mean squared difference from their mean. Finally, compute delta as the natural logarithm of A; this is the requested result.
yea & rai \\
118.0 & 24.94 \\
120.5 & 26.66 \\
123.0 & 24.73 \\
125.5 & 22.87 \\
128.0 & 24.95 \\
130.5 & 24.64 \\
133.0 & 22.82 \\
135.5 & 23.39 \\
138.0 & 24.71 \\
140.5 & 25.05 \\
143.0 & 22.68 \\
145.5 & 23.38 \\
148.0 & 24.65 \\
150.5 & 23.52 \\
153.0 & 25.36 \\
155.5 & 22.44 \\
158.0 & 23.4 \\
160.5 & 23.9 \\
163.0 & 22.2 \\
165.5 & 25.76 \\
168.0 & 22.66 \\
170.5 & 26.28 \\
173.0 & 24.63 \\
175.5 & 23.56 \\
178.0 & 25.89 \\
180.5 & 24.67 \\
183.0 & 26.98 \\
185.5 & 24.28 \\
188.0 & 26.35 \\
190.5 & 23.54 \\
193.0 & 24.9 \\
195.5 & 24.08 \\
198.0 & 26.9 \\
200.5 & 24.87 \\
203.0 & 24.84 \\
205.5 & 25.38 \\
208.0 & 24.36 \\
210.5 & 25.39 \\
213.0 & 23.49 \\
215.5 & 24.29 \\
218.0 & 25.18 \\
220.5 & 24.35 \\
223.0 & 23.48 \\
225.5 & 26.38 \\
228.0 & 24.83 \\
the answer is 0.18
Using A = 1.20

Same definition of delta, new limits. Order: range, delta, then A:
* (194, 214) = -0.04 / 0.96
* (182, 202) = 0.22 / 1.25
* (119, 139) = 0.18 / 1.20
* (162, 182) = 0.36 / 1.43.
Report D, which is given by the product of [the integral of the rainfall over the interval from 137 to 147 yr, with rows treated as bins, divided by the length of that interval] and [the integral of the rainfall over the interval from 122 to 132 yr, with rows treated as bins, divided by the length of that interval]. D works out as 581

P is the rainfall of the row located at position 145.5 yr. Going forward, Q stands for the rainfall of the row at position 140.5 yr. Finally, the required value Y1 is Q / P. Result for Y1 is 1.07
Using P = 23.38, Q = 25.05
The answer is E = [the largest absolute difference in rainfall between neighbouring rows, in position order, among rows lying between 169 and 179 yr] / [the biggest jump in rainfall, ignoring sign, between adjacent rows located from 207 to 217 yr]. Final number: 1.23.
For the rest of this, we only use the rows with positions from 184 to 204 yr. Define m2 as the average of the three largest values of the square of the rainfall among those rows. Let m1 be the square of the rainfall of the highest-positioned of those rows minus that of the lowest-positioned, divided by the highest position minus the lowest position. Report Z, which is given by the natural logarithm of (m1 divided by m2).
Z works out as -6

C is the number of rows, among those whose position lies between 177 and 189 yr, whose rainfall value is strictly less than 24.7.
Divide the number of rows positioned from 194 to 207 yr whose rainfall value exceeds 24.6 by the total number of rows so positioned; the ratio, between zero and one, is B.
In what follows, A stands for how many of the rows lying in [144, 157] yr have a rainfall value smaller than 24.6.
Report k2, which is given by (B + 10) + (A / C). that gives 12.3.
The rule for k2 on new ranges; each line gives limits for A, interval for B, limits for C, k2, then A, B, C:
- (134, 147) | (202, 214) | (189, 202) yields 12.1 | 3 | 0.60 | 2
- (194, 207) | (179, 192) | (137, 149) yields 10.9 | 1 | 0.60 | 3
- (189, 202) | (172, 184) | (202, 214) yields 11.8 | 2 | 0.80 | 2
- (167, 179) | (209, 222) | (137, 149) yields 11.1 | 2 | 0.40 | 3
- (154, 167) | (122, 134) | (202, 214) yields 12.6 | 4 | 0.60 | 2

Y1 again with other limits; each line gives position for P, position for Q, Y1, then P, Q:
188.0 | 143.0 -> 0.86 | 26.35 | 22.68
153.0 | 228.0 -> 0.98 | 25.36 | 24.83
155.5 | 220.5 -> 1.09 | 22.44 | 24.35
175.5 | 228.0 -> 1.05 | 23.56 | 24.83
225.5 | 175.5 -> 0.89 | 26.38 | 23.56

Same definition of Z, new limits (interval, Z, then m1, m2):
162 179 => -4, 12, 675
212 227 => -4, 12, 641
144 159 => -9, 0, 601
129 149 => -10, 0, 615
